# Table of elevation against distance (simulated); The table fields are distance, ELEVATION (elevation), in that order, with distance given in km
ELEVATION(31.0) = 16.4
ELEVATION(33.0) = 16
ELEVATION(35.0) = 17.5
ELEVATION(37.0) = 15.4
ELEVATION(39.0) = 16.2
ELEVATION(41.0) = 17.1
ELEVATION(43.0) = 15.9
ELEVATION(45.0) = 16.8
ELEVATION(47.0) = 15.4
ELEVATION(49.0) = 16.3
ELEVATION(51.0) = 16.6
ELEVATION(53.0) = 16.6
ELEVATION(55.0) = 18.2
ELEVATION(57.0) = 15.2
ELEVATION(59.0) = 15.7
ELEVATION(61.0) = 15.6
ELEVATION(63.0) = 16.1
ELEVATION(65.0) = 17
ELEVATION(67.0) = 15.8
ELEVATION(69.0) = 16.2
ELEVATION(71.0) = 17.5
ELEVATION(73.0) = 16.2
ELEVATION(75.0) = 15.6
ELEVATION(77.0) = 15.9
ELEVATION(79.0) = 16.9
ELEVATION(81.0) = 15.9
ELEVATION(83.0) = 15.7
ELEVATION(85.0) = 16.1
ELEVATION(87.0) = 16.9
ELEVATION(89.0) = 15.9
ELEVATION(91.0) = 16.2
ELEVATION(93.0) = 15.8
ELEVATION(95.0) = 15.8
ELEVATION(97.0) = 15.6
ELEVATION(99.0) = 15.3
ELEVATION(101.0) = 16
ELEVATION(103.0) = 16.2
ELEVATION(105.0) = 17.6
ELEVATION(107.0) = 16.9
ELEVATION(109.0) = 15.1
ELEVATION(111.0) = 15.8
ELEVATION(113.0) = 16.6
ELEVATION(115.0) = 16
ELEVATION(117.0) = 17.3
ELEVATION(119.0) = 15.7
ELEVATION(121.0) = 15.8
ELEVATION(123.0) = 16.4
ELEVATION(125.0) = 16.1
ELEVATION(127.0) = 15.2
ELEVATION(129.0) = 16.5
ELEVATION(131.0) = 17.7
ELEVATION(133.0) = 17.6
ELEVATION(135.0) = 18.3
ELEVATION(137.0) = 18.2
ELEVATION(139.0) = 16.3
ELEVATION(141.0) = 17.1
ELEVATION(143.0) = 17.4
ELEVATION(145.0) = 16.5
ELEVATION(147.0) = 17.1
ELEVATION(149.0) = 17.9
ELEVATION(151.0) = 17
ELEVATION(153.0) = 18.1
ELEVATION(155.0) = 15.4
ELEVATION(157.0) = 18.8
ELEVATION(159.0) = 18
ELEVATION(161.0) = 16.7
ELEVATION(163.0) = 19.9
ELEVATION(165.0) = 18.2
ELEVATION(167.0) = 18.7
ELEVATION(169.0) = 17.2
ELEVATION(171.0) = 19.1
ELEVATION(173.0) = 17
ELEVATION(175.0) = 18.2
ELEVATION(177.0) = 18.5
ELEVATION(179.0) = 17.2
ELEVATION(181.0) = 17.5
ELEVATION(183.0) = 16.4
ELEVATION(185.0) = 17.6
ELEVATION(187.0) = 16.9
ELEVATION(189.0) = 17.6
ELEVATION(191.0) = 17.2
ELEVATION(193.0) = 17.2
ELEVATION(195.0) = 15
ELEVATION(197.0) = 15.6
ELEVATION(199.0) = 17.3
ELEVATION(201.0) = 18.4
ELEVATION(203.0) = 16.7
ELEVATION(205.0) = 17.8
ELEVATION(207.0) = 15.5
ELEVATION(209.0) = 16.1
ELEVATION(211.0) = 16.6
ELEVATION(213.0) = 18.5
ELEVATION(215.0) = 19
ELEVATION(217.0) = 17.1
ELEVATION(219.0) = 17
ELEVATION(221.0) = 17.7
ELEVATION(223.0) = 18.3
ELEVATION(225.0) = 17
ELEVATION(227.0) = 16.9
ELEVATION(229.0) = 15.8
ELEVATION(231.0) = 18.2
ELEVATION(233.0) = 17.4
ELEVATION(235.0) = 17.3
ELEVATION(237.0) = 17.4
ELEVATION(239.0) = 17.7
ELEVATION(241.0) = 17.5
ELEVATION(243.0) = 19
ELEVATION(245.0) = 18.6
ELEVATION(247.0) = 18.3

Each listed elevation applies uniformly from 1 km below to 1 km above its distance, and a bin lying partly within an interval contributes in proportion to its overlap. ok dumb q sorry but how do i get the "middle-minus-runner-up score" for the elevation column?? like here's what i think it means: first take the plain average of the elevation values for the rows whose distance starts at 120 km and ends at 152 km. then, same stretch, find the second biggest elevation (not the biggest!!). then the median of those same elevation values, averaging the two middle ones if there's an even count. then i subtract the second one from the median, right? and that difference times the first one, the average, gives -19.5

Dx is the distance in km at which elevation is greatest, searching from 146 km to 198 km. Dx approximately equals 163.0 km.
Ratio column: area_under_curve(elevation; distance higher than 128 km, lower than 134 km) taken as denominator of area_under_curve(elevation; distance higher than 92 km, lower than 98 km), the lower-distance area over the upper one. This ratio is 0.91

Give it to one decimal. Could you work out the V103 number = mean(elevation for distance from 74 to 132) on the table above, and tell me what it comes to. 16.2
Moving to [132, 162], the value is 17.4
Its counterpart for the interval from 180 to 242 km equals 17.2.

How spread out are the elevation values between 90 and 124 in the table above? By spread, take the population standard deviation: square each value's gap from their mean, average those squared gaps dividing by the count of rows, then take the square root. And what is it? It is 0.65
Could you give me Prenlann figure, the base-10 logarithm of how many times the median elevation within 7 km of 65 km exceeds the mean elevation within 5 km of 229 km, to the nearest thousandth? -0.025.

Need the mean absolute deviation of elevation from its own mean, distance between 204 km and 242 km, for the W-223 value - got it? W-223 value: 0.68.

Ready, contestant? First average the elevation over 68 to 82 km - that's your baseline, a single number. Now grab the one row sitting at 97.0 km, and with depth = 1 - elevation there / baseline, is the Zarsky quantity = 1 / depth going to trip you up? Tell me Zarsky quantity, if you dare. 23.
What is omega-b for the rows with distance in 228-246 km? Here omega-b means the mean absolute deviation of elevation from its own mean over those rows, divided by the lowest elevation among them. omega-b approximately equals 0.040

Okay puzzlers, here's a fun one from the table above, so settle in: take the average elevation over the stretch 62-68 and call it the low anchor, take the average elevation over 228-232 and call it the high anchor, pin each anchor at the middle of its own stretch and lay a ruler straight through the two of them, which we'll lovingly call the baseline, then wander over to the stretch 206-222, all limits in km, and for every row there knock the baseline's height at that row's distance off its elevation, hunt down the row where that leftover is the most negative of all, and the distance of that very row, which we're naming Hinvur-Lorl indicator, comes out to 207.0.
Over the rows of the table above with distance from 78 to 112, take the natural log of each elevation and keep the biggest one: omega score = 2.87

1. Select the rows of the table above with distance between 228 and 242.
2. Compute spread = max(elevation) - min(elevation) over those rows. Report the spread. 2.4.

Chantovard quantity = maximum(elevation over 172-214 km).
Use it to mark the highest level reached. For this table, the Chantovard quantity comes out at 18.5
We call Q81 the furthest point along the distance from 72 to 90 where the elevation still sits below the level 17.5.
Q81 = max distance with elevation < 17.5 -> 89.0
